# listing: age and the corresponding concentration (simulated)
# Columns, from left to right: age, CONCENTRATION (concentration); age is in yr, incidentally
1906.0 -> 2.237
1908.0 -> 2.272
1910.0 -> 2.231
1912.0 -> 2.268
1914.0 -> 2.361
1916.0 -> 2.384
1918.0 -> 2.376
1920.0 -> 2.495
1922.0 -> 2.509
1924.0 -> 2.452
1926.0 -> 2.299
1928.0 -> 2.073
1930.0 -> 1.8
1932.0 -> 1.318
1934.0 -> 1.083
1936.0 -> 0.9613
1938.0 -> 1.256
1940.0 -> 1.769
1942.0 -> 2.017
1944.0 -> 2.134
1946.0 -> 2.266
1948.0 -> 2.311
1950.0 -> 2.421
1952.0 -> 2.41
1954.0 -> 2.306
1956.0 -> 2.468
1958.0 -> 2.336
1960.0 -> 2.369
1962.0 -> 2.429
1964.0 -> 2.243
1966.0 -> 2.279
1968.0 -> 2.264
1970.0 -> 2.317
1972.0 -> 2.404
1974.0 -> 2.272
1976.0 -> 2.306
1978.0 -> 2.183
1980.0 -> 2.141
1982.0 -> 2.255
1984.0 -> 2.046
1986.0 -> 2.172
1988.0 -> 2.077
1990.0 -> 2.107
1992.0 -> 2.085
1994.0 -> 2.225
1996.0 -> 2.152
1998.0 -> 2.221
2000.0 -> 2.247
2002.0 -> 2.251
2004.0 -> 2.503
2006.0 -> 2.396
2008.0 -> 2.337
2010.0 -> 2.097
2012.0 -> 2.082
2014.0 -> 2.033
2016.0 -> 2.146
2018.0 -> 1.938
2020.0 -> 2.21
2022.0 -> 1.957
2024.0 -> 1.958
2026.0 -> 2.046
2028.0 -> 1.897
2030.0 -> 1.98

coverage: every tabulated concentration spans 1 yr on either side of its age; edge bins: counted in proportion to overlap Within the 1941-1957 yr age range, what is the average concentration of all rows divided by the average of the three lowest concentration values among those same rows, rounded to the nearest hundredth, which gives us 1.07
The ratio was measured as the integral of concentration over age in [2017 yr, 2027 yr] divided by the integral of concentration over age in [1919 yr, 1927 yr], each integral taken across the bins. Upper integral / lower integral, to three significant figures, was 1.04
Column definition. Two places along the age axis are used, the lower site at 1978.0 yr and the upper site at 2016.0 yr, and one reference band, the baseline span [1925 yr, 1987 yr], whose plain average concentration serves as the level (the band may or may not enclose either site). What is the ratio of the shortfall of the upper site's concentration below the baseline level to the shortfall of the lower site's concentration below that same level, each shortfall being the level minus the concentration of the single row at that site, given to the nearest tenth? 0.6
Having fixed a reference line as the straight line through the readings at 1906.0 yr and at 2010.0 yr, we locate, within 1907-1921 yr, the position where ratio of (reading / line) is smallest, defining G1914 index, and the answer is 1910.0 yr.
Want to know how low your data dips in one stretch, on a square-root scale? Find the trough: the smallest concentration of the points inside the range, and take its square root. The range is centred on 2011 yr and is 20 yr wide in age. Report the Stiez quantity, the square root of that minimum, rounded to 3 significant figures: 1.39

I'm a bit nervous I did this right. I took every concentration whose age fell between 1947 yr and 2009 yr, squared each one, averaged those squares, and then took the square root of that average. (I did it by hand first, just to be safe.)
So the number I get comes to 2.28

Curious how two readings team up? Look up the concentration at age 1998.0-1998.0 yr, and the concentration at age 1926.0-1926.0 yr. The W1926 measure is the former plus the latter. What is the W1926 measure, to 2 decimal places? 4.52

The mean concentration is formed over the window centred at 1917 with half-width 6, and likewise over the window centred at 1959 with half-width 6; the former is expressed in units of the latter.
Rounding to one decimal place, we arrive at 1.0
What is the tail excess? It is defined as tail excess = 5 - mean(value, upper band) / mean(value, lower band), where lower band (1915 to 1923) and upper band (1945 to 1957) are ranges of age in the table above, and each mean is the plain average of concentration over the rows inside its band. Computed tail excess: 4.03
